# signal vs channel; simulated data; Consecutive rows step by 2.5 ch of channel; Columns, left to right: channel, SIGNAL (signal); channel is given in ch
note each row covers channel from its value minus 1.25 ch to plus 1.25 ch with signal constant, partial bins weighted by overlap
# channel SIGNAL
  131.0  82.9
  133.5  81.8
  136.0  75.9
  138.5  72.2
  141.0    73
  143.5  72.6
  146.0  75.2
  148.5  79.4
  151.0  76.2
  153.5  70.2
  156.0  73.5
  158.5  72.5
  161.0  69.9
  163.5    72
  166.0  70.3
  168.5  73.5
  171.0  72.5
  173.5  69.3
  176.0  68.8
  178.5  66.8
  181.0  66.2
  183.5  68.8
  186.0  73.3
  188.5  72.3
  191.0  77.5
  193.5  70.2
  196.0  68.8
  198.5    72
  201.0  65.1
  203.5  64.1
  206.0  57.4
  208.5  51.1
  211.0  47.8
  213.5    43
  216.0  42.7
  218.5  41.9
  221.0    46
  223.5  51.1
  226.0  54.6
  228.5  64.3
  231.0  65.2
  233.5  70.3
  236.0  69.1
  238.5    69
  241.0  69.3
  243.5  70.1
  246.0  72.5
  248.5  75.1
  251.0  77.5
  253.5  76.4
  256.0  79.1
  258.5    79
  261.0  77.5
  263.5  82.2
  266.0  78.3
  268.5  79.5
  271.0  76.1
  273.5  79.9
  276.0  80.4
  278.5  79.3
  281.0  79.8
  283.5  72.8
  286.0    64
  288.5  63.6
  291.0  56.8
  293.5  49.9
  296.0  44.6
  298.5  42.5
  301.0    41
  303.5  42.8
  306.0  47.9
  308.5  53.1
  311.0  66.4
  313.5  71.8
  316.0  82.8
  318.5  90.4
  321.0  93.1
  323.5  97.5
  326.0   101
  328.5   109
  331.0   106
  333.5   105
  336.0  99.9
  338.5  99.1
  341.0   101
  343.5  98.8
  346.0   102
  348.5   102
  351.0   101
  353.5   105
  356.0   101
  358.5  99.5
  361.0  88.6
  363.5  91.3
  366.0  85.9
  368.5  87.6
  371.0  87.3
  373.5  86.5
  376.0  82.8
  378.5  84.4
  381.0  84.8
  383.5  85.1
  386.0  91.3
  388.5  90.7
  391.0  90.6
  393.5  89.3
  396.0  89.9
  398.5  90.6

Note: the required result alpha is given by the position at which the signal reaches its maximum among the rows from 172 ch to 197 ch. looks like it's 191.0 ch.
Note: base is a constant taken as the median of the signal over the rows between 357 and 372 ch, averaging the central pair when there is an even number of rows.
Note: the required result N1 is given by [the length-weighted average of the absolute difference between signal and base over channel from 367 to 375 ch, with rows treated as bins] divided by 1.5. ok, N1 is 1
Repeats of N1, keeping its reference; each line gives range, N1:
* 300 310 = 28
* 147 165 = 10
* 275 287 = 8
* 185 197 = 10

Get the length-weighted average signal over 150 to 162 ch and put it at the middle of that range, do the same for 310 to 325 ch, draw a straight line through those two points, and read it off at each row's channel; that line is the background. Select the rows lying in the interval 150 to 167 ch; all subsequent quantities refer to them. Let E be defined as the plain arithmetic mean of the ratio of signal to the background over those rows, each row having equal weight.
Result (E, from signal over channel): 0.99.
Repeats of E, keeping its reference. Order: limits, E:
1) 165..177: 0.96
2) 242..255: 0.94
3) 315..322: 1.05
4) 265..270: 0.98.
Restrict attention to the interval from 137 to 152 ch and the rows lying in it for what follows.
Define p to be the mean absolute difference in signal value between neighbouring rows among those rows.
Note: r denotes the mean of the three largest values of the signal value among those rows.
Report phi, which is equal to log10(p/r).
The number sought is -1.5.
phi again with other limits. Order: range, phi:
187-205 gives -1.2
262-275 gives -1.4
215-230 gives -1.1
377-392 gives -1.8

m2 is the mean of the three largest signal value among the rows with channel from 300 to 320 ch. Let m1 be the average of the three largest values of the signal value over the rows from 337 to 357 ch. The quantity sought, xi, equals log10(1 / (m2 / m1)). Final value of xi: 0.10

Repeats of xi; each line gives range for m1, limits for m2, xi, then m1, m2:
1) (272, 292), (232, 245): 0.06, 80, 70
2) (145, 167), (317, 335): -0.14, 77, 107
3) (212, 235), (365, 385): -0.12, 67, 87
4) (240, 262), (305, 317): 0.03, 79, 74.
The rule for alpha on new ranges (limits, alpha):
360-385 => 363.5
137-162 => 148.5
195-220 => 198.5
